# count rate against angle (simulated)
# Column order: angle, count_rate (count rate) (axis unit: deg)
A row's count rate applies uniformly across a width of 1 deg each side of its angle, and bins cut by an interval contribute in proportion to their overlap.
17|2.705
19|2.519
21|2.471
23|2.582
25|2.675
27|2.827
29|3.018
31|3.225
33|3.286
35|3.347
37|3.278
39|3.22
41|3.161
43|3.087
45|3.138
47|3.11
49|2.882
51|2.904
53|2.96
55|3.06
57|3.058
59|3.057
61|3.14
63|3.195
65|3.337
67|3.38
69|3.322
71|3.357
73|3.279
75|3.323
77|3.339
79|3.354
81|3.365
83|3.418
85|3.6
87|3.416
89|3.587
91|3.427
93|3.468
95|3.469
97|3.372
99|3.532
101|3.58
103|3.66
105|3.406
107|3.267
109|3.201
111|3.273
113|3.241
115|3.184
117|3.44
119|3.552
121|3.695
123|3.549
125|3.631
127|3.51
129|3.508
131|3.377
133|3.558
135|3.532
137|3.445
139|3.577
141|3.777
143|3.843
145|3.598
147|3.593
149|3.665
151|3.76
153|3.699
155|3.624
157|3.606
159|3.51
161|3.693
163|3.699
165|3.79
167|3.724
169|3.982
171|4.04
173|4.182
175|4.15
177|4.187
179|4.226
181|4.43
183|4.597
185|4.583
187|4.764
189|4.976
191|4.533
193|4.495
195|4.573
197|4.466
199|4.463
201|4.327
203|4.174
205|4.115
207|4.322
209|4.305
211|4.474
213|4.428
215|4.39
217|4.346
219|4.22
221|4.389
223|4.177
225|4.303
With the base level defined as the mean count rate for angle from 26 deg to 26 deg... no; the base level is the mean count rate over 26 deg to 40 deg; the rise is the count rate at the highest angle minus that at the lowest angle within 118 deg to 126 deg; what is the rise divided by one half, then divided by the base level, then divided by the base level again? 0.016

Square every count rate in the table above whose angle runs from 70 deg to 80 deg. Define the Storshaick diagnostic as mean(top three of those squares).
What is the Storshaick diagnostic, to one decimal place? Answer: 11.2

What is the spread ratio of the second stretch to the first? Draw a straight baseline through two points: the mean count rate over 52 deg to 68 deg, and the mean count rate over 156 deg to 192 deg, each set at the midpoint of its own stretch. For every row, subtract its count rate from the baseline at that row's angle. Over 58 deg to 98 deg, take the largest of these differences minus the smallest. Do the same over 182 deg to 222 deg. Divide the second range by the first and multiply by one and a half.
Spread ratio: 4.6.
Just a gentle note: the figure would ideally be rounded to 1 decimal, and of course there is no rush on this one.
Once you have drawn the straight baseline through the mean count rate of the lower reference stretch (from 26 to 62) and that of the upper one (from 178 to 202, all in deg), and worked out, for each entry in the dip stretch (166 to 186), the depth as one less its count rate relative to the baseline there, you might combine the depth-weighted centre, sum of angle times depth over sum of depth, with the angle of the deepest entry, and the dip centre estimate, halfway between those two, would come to 168.6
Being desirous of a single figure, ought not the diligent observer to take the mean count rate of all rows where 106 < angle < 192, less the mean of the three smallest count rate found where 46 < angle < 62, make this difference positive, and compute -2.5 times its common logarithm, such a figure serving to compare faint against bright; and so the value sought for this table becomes 0.15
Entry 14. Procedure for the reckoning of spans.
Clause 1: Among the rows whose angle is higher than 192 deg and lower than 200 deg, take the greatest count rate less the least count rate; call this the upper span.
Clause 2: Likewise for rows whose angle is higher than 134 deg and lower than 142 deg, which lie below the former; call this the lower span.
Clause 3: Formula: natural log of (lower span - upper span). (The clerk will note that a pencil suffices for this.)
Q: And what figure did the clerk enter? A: -1.5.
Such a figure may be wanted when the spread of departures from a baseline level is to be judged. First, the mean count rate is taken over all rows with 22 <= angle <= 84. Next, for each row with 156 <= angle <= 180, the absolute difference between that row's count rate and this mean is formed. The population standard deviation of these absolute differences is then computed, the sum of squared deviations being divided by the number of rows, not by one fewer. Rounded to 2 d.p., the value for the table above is 0.25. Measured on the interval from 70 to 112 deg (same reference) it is 0.12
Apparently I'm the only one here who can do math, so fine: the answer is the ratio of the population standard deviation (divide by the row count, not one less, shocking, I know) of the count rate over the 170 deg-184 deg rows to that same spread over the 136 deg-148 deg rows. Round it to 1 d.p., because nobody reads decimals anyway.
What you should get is 1.3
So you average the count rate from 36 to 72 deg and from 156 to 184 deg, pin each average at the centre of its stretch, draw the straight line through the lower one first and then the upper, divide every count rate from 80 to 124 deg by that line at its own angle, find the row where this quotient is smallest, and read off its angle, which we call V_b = 115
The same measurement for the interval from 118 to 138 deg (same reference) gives 131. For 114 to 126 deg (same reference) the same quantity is 115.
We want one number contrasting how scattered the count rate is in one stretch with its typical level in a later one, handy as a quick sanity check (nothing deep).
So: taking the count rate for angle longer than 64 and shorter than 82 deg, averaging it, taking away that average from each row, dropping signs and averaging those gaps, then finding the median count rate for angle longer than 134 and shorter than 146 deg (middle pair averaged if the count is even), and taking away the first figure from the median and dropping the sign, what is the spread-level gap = 3.57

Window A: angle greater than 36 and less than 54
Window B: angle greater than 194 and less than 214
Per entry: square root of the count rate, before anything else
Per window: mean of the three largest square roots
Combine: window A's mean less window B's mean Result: -0.33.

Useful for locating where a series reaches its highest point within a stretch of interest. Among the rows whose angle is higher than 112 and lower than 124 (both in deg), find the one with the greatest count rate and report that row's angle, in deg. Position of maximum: 121 deg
